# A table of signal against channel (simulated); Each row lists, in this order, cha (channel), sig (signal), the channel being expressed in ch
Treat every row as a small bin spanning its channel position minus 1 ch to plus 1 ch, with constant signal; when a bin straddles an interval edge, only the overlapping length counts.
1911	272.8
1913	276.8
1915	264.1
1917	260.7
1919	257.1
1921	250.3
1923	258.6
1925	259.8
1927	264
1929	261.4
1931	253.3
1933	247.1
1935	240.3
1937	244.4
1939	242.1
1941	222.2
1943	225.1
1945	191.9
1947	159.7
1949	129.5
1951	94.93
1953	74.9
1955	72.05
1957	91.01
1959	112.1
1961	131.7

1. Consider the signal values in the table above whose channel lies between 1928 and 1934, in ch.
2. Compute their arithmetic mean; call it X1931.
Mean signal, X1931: 254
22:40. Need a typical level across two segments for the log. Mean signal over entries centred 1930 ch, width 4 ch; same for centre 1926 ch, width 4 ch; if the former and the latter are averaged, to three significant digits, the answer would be 260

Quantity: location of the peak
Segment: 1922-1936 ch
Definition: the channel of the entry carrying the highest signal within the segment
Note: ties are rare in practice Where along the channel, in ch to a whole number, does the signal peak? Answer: 1927 ch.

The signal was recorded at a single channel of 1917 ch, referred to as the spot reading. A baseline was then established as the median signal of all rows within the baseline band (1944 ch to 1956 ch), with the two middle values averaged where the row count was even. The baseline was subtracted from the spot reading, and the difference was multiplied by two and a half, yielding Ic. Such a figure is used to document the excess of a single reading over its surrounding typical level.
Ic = 371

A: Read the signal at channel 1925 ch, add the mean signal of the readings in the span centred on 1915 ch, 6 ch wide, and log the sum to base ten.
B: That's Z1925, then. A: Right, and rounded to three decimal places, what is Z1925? 2.722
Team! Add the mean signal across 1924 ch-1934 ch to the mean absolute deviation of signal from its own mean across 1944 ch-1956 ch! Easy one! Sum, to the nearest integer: 297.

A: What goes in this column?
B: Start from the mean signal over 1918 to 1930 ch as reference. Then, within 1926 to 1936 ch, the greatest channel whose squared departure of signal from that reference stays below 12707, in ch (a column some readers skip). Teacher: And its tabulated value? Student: 1935 ch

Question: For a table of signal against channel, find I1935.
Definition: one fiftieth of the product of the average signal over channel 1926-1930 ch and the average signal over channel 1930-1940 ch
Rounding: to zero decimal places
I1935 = 1290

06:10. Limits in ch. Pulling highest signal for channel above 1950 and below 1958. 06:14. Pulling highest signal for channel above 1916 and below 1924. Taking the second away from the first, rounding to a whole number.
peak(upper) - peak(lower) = -166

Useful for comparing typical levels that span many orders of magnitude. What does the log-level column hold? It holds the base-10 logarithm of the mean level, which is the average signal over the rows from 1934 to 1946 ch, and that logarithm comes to 2.36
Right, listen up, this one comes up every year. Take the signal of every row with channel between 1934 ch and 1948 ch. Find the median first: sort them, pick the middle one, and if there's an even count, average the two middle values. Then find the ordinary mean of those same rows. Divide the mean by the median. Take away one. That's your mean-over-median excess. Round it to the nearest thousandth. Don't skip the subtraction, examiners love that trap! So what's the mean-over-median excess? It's -0.032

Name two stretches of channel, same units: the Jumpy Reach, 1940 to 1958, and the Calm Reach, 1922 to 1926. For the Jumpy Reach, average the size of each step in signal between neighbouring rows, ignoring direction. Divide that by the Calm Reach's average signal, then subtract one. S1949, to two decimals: -0.92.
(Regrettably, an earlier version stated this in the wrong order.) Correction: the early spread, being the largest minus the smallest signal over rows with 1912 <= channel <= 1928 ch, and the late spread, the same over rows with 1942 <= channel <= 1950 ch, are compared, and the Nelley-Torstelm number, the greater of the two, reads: 96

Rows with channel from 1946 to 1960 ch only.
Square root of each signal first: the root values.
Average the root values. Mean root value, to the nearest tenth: 10.1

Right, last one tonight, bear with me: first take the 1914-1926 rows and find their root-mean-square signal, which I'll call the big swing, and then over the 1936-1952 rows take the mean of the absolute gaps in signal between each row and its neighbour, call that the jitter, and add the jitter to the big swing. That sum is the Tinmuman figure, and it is 281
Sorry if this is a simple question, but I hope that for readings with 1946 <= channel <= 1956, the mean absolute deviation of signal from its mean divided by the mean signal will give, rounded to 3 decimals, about 0.289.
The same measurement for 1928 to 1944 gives 0.040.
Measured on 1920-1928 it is 0.015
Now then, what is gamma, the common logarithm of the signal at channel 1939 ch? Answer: 2.38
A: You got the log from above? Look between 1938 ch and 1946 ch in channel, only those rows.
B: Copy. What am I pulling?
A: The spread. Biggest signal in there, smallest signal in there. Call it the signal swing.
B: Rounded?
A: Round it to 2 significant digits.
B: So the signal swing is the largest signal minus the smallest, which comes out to 50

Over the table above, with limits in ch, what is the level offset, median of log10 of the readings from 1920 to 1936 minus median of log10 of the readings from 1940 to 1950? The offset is 0.13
